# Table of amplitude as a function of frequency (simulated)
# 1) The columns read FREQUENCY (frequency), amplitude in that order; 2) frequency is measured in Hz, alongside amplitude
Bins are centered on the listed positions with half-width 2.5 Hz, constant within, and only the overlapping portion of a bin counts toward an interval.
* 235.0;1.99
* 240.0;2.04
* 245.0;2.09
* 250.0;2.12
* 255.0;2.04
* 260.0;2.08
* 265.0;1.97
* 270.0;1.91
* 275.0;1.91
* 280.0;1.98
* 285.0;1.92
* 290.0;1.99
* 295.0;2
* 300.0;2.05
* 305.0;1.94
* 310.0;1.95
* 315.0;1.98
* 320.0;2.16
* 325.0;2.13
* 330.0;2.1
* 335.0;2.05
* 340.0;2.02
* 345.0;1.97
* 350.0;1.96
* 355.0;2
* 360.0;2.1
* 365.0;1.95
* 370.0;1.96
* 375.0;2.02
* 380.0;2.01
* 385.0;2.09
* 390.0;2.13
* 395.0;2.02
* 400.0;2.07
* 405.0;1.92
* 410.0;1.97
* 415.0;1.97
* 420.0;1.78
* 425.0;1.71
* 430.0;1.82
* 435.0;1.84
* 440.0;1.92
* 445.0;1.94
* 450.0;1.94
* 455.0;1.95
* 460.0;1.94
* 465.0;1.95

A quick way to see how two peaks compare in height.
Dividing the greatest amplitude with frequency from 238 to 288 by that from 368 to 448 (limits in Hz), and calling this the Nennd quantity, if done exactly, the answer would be 1.00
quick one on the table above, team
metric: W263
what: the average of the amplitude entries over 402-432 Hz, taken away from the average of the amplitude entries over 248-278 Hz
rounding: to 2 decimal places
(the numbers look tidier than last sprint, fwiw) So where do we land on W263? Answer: 0.14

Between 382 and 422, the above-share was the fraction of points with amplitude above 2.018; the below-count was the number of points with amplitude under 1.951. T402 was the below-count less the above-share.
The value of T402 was 1.5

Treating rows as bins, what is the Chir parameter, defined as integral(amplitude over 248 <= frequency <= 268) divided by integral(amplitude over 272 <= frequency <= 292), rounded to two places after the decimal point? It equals 1.05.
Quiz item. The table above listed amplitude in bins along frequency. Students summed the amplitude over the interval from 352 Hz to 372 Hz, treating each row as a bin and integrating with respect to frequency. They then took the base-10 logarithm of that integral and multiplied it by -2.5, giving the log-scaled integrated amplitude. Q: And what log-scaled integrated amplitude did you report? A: -4.01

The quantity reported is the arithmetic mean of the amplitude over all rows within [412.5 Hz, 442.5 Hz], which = 1.84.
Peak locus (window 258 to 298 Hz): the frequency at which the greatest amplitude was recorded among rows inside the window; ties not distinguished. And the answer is 260.0 Hz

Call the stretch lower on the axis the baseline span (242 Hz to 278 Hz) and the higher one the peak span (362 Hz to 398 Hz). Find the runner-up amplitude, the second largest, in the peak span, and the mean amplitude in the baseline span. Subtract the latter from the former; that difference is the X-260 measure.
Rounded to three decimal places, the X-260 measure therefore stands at 0.073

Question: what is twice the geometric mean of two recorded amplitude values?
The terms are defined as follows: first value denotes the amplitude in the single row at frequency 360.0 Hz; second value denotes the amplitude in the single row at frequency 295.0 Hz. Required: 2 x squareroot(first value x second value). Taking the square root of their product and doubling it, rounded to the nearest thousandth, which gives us 4.099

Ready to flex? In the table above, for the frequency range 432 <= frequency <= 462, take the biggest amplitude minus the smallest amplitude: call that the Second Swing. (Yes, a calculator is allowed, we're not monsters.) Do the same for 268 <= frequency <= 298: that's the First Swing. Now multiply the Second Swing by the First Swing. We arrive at 0.010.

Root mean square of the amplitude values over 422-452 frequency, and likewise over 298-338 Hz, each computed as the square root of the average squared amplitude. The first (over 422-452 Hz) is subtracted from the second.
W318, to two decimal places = 0.18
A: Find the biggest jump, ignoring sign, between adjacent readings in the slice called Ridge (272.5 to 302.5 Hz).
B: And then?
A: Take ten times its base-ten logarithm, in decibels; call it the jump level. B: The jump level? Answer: -11.5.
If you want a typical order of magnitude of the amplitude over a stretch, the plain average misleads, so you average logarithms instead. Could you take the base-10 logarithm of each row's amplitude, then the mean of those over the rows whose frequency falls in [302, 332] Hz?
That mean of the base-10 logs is 0.310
